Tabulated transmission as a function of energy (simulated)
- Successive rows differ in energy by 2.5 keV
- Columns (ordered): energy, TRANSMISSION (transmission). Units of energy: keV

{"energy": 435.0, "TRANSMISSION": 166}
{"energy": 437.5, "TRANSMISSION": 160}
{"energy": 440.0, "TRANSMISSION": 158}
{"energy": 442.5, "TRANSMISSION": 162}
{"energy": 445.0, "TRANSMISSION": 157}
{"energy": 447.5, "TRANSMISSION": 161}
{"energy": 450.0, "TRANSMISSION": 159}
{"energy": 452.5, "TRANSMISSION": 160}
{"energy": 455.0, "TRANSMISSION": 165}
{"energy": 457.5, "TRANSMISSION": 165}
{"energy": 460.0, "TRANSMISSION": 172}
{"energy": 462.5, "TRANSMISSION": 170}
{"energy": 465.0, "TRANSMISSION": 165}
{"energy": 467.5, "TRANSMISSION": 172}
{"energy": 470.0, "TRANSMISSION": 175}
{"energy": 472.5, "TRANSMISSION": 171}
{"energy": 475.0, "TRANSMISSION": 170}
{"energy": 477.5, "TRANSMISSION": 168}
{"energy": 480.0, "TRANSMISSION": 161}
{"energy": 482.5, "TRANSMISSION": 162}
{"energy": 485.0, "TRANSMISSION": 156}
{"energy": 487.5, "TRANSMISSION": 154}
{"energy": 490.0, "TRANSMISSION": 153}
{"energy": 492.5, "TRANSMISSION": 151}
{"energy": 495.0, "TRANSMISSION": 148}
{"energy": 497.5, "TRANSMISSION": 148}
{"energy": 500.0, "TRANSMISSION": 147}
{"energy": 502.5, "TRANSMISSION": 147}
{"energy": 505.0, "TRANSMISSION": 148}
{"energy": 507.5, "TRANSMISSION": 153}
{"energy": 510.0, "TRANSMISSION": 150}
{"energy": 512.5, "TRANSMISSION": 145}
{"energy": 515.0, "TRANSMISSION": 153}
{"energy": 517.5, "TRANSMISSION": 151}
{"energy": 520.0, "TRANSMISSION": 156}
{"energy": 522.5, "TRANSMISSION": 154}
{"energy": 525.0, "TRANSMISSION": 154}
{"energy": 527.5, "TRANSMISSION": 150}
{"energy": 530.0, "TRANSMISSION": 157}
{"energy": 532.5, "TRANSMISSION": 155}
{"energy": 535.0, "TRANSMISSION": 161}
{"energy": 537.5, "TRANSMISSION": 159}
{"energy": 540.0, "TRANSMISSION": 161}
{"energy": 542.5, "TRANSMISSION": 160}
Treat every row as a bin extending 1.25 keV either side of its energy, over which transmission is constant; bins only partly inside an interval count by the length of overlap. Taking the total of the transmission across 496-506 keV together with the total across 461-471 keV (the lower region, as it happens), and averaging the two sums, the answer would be 636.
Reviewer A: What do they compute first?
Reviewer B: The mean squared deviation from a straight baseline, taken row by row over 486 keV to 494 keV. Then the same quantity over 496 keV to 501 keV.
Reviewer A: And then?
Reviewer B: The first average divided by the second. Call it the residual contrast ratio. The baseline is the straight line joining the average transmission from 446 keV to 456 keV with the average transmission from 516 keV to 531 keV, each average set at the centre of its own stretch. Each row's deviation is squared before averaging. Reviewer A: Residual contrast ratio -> 0.3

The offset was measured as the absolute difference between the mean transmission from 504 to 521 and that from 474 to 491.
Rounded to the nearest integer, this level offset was 10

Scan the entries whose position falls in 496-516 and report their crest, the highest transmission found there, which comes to 153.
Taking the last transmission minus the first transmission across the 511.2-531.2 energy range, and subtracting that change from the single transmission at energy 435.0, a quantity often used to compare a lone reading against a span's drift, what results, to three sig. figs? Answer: 154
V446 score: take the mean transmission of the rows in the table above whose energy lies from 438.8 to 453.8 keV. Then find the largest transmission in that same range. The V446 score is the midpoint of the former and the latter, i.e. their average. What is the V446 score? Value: 161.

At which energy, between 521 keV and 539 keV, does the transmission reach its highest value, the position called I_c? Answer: 535.0 keV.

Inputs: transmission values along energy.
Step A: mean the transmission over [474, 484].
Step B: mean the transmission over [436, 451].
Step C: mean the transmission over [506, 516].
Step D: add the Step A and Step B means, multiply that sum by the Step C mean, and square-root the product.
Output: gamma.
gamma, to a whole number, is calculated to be 221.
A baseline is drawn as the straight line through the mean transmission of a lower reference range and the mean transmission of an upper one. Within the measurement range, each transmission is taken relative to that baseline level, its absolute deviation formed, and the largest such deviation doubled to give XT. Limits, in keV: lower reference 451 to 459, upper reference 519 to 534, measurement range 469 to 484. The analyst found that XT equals 27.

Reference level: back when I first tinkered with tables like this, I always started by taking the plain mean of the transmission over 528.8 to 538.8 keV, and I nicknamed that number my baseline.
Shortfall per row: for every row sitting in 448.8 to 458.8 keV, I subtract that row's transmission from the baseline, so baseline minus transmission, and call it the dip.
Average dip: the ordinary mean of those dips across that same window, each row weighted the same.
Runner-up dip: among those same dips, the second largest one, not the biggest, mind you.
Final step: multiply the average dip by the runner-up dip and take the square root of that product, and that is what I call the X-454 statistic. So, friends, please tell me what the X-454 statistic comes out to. 2.9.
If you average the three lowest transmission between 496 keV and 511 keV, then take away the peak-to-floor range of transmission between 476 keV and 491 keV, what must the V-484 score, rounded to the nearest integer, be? 132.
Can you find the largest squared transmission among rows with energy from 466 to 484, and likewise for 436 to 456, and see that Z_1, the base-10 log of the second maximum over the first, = -0.051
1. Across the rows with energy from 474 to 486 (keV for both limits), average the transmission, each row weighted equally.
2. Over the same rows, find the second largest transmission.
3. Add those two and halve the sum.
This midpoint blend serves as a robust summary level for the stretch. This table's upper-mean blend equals 166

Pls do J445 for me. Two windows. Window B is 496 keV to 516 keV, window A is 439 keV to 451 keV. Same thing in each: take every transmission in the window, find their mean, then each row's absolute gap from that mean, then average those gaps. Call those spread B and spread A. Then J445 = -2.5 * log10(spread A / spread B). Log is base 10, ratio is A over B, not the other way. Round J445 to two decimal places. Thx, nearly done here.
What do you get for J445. 0.36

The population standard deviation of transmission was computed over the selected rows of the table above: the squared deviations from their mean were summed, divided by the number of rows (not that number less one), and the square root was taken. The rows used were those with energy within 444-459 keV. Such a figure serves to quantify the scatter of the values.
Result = 3.0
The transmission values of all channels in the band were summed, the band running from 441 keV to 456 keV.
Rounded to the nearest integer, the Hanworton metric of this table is 964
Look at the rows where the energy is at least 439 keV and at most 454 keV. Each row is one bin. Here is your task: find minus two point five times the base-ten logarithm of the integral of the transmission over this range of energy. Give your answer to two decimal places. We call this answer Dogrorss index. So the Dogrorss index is -8.45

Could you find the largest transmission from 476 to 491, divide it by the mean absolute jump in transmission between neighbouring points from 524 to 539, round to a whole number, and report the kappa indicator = 40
